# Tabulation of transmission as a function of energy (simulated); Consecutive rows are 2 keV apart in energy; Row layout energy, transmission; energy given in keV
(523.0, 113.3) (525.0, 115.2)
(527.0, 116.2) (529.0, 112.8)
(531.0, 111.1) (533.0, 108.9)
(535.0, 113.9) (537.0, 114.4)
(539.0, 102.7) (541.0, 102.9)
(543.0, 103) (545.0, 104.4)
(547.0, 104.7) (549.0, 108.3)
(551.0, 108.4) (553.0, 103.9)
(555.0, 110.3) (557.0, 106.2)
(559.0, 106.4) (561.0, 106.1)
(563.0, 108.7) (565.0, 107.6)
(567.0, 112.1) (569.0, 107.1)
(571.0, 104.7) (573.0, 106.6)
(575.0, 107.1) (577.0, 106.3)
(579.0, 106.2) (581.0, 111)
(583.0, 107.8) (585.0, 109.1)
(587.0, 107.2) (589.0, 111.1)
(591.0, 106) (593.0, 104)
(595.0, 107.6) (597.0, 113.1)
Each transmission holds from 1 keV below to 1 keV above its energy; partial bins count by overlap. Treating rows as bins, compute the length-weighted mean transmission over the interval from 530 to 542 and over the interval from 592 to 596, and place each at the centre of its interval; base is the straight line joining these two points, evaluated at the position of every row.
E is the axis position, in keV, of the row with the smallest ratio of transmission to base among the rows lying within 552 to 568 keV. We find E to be 553.0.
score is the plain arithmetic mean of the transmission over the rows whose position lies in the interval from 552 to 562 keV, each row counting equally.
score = 106.6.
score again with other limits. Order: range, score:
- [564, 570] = 108.9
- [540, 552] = 105.3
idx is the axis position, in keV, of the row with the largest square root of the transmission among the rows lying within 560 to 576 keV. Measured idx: 567.0 keV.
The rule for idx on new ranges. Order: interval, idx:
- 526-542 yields 527.0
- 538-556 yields 555.0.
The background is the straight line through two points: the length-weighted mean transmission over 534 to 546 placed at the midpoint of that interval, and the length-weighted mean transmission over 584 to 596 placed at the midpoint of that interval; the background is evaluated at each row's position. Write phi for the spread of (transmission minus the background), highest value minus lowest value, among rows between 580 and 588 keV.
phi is 3.9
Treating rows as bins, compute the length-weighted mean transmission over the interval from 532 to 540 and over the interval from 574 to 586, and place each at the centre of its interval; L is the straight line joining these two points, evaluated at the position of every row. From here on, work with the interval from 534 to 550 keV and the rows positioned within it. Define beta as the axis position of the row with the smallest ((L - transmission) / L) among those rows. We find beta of 537.0 keV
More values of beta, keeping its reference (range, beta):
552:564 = 555.0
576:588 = 581.0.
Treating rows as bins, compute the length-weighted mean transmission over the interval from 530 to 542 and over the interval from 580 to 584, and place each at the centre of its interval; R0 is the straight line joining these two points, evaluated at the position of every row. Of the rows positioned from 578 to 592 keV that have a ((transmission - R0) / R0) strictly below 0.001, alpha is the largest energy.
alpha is 591.0 keV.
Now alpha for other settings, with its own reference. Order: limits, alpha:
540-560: 559.0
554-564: 563.0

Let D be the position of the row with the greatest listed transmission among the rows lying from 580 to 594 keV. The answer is 589.0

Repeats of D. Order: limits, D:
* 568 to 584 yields 581.0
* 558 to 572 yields 567.0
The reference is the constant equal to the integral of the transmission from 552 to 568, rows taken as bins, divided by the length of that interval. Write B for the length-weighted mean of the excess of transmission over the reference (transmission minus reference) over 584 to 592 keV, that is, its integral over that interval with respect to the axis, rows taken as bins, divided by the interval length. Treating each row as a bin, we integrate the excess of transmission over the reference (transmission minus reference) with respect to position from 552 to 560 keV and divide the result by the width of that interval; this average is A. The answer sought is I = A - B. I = -2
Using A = -1.0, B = 0.7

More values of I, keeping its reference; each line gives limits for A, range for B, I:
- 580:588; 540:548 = 5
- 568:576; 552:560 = 0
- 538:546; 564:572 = -5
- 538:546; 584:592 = -5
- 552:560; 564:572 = -1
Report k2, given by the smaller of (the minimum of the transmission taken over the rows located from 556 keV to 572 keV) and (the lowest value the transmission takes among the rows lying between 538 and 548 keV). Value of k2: 103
